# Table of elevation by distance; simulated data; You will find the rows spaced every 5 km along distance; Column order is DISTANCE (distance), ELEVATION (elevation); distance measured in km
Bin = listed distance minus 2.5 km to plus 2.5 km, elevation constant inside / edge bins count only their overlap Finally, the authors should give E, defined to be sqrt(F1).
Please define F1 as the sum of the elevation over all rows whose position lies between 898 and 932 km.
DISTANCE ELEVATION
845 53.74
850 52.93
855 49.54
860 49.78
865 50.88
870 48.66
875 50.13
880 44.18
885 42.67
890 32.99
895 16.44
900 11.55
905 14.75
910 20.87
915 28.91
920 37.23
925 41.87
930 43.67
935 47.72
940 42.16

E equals 14.1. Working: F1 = 199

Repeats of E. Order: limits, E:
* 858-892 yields 17.9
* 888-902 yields 7.8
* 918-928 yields 8.9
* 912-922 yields 8.1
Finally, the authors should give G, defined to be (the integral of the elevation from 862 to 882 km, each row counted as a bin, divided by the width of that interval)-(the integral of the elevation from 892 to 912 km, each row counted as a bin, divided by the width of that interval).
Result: 32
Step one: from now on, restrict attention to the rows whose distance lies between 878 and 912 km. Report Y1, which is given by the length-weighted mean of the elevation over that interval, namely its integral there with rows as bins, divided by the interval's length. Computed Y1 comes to 26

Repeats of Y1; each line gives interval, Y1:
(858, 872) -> 50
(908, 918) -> 26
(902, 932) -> 31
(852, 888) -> 48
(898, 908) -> 14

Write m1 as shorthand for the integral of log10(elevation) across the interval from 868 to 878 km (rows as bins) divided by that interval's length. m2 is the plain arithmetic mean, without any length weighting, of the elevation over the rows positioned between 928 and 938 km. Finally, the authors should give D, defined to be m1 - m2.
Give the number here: -44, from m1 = 1.69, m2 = 46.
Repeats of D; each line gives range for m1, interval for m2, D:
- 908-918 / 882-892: -36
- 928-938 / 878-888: -42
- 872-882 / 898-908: -11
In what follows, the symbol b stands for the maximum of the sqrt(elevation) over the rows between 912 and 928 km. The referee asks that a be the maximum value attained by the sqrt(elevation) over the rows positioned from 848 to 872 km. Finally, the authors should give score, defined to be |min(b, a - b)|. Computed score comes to 0.8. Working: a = 7.28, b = 6.5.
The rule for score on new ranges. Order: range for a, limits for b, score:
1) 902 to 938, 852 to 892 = 0.2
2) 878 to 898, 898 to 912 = 2.1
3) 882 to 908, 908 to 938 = 0.4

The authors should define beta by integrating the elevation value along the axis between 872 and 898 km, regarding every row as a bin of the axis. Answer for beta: 962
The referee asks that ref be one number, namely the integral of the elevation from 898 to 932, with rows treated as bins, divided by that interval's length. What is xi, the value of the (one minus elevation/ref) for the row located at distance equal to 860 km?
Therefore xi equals -0.75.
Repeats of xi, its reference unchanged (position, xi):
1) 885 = -0.50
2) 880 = -0.55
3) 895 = 0.42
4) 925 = -0.47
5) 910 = 0.27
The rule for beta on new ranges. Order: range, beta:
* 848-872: 1208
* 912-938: 1029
